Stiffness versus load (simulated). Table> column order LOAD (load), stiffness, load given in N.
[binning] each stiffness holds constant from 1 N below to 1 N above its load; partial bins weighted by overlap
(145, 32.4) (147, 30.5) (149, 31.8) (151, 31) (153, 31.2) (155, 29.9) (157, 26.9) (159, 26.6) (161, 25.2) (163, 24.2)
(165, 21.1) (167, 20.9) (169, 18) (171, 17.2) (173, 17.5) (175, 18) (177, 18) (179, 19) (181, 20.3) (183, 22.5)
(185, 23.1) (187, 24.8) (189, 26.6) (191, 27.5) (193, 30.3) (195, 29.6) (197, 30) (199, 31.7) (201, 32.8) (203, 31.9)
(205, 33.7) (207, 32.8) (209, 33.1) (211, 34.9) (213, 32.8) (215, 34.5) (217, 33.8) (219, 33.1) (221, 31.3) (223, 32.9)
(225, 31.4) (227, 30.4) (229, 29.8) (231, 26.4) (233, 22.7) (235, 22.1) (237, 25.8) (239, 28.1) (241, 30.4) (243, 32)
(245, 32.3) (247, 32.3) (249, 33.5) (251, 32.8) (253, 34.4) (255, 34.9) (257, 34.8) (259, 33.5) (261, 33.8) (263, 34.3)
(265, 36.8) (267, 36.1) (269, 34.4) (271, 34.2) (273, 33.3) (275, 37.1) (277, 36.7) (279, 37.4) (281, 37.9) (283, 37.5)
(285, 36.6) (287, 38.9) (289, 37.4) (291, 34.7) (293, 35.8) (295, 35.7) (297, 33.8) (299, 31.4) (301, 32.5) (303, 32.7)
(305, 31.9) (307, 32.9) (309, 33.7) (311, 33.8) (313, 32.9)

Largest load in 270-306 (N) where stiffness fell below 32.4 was 305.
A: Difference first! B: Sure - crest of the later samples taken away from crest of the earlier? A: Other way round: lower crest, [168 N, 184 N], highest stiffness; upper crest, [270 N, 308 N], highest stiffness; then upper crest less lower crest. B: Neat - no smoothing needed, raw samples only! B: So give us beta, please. 16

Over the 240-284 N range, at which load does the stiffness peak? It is 281 N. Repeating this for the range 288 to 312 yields 289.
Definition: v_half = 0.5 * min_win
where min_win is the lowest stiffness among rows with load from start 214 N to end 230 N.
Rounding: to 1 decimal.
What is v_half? 14.9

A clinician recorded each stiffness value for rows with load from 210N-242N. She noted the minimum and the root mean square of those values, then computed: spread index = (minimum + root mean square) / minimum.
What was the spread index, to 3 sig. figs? 2.37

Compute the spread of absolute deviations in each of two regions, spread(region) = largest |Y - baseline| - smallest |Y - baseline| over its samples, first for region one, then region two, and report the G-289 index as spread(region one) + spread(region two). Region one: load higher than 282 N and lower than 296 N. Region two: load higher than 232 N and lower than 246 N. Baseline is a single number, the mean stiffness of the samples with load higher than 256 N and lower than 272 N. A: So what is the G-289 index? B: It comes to 14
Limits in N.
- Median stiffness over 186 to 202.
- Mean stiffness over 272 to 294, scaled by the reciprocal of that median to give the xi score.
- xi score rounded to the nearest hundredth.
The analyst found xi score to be 1.23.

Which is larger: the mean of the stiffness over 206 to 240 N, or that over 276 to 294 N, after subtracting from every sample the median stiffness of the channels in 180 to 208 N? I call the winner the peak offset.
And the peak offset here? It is 7.19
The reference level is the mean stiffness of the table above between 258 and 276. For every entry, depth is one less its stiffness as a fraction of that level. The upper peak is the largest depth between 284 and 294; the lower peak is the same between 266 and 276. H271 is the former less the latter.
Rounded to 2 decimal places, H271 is -0.04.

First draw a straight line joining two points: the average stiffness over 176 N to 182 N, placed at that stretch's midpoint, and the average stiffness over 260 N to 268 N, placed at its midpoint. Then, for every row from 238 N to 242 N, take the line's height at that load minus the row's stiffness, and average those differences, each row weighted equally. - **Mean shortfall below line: 1.4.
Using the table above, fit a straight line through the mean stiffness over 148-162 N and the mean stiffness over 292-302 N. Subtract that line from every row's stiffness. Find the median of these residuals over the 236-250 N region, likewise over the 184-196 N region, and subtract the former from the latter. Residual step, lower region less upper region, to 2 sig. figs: -3.1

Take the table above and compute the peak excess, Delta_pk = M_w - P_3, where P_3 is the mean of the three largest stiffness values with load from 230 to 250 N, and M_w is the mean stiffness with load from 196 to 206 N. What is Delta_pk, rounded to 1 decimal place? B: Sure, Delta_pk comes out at -0.7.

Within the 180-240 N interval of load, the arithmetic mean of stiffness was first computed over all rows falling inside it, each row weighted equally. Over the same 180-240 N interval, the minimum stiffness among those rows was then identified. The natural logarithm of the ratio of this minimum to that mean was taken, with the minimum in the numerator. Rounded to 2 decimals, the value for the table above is -0.37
